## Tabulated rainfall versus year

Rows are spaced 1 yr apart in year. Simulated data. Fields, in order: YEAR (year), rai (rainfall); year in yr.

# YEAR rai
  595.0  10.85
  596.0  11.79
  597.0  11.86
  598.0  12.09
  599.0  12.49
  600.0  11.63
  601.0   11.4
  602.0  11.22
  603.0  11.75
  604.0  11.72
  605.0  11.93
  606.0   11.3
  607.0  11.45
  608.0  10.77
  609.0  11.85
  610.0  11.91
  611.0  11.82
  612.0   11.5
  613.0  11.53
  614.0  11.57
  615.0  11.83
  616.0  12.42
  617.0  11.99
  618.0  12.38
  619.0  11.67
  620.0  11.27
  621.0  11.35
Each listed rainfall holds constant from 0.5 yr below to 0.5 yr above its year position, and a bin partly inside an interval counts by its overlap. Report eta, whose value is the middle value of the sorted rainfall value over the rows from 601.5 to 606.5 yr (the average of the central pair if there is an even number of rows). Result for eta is 11.7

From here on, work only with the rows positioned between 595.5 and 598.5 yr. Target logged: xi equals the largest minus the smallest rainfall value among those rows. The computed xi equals 0.30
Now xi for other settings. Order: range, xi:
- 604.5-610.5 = 1.16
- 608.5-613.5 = 0.41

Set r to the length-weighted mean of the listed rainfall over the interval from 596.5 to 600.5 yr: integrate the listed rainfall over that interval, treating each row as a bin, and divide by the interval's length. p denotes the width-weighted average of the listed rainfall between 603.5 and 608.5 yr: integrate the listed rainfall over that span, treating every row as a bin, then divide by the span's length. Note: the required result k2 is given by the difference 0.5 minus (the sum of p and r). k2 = -22.95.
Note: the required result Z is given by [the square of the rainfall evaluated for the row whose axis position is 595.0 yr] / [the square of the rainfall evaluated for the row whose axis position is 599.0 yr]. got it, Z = 0.75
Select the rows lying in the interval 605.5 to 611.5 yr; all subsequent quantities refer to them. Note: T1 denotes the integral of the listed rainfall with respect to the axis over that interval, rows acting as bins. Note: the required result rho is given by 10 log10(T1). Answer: 18.4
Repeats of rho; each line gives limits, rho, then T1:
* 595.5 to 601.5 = 18.5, 71.3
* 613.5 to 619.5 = 18.6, 71.9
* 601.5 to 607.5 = 18.4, 69.4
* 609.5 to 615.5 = 18.5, 70.2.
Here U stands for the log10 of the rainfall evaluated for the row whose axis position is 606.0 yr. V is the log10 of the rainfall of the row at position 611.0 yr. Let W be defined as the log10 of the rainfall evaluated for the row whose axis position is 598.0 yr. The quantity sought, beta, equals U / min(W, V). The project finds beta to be 0.98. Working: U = 1.05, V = 1.07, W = 1.08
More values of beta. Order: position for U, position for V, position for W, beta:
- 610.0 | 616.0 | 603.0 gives 1.01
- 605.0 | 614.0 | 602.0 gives 1.03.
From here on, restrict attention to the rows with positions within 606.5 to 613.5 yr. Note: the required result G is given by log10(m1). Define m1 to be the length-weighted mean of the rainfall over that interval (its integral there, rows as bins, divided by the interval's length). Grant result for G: 1.06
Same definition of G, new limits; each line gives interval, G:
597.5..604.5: 1.07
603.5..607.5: 1.06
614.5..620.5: 1.08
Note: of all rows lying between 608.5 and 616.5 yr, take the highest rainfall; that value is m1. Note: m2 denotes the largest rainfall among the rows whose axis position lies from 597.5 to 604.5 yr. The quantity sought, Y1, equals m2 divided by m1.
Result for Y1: 1.01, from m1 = 12.42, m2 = 12.49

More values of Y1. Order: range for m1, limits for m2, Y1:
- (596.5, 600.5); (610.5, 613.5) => 0.95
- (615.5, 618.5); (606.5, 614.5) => 0.96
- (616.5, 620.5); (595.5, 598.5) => 0.98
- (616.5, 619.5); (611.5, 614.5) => 0.93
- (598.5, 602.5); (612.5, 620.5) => 0.99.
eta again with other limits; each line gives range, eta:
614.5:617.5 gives 12.0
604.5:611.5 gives 11.8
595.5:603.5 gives 11.8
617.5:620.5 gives 11.7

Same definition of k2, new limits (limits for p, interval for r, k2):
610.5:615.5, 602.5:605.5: -22.95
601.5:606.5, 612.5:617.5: -22.95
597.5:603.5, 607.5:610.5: -22.77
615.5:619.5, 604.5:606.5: -23.23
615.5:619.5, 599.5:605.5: -23.22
